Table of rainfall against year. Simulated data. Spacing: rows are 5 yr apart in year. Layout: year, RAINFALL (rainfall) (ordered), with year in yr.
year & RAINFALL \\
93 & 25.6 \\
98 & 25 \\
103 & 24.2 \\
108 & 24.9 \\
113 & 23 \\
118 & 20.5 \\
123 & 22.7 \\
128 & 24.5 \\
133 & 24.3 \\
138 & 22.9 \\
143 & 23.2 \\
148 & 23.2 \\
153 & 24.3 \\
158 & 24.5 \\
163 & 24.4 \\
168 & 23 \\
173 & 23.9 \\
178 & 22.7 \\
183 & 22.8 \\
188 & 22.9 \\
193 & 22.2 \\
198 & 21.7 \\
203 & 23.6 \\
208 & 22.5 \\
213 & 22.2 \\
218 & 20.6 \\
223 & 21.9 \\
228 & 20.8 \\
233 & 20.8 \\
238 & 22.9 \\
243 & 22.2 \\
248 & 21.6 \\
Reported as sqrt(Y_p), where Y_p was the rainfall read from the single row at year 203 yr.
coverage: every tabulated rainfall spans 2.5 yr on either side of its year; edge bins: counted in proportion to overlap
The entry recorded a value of 4.86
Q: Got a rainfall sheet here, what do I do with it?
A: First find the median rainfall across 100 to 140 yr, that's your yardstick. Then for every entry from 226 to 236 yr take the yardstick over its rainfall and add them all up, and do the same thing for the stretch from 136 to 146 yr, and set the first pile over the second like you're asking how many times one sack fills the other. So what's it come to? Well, 1.11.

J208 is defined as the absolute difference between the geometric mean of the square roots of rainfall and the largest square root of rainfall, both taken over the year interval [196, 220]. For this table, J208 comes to 0.16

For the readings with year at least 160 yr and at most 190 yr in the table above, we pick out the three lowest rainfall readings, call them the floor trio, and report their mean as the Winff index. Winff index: 22.8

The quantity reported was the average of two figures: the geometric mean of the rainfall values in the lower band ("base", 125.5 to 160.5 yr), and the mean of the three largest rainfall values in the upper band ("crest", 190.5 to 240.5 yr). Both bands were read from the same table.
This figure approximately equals 23.4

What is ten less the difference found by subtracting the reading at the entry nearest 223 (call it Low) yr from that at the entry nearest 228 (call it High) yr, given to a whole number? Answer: 11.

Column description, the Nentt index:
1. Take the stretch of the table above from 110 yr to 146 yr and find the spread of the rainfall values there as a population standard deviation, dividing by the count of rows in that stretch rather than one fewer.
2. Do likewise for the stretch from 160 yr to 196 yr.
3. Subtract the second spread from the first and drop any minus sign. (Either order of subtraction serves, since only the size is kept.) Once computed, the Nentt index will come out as 0.5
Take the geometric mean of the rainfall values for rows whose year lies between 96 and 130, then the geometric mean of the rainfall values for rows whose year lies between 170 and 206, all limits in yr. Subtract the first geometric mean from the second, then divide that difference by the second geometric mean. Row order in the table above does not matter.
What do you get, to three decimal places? -0.030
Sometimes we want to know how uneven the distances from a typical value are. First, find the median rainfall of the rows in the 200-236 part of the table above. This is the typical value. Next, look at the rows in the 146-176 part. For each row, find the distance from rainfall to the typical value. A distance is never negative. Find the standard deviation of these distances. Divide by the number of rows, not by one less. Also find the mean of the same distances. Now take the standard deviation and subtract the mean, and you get -1.4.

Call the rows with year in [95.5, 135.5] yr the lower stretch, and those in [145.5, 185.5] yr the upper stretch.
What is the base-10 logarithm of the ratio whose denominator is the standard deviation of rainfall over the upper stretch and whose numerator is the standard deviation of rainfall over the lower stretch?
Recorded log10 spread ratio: 0.30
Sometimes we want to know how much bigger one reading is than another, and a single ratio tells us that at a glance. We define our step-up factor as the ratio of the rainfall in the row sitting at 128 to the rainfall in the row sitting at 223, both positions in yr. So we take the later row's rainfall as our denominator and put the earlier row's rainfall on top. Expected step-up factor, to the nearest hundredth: 1.12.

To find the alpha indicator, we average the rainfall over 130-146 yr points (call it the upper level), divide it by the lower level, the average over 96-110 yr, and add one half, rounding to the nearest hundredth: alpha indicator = 1.45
